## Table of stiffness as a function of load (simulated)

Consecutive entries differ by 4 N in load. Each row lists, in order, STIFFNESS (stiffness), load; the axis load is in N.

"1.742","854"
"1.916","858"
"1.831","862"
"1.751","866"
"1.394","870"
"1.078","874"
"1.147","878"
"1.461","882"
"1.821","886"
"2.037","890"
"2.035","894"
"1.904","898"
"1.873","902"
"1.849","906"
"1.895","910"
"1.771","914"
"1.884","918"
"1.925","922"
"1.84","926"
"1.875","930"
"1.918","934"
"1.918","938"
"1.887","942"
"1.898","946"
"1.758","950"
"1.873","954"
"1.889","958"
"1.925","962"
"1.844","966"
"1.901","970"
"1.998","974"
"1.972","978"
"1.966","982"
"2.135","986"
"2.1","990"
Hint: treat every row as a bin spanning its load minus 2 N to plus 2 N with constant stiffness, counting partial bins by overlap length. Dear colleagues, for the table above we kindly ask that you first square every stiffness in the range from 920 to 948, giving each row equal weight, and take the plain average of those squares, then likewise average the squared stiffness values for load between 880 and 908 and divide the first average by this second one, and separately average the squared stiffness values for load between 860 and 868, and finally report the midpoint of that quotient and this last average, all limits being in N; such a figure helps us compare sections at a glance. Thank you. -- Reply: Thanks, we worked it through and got 2.12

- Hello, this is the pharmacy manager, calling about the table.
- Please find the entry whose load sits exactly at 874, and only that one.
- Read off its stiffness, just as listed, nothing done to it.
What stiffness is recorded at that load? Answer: 1.078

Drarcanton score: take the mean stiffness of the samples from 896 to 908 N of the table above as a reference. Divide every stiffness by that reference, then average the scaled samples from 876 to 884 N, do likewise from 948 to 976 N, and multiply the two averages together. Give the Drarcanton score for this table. 0.70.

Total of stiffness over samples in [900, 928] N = 13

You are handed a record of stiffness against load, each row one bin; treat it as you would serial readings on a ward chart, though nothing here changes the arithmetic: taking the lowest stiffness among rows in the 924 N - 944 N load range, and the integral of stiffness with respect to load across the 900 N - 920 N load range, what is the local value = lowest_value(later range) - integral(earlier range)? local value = -35.2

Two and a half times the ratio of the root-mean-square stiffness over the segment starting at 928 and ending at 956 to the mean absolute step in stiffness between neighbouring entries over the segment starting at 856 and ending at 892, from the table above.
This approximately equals 21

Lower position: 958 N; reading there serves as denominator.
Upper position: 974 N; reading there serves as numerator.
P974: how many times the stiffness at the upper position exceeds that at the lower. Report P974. 1.06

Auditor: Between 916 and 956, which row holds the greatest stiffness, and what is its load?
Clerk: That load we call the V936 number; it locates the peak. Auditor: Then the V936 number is 922 N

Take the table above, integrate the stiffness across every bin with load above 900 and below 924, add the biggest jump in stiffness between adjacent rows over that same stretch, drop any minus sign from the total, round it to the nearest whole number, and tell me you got 45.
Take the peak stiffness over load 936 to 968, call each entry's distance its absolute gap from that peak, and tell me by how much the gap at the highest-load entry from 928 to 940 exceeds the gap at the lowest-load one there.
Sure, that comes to -0.043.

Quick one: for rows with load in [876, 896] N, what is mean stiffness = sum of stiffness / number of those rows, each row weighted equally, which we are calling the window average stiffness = 1.70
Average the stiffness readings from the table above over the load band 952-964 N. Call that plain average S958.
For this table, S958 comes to 1.90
